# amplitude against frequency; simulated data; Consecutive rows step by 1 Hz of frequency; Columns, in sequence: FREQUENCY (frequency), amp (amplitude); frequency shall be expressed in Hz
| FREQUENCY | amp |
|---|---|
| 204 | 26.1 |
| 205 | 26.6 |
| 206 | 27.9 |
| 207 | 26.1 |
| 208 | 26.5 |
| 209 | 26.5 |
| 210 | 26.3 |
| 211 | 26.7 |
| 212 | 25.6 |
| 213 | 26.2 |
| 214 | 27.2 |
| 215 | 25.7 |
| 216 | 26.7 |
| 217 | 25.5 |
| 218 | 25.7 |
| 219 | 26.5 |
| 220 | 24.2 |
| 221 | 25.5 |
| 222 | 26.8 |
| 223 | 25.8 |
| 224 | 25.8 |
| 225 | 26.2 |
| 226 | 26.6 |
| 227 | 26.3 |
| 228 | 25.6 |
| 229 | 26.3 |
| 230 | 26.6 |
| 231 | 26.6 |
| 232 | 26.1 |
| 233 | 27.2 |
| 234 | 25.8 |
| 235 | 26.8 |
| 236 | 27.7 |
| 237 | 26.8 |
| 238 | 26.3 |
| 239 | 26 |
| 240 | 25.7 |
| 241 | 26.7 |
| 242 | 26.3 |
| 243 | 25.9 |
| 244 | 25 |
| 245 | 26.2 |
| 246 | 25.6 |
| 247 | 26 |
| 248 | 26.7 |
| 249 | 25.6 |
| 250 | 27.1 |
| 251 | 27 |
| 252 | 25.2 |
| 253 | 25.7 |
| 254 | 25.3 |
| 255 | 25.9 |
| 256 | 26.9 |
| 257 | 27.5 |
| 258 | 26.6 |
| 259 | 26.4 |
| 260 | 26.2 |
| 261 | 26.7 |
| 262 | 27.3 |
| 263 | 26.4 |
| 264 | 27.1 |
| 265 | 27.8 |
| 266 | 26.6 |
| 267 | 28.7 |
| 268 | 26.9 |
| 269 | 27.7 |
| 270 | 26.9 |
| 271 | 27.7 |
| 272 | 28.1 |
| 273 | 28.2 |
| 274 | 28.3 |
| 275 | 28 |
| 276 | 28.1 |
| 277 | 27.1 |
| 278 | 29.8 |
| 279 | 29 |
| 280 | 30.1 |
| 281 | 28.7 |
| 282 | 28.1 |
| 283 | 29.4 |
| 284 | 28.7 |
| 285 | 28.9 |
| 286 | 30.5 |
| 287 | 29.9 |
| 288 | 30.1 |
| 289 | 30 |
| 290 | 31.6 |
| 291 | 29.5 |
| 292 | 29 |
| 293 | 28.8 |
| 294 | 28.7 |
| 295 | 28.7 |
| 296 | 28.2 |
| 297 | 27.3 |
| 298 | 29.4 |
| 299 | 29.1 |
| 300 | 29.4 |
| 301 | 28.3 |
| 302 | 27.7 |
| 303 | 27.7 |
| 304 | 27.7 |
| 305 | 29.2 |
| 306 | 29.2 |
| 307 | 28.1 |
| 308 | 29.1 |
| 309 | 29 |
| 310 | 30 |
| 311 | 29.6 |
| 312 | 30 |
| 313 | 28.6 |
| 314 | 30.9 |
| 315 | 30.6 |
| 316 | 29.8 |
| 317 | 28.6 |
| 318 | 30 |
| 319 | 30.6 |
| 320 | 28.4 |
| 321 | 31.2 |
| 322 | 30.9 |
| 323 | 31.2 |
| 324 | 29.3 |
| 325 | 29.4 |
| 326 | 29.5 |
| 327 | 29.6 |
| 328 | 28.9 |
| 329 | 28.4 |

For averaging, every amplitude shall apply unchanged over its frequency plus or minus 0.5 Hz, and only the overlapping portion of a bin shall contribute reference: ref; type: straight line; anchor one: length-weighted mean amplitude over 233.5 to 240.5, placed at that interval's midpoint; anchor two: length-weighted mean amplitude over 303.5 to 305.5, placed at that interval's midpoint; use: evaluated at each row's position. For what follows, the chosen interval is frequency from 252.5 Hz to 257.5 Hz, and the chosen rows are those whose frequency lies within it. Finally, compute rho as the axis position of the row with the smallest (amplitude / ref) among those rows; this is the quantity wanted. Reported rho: 254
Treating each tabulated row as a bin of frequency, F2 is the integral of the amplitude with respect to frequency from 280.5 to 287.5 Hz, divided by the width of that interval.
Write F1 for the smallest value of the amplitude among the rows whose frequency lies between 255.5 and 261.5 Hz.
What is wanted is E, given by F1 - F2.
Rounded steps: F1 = 26.2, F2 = 29.2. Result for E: -3.0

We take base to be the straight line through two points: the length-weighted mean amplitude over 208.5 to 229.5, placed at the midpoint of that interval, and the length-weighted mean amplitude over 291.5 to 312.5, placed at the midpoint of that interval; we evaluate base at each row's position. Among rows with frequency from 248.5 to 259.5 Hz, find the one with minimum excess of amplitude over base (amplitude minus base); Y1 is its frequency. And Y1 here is 252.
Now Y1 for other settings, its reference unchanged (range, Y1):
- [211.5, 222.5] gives 220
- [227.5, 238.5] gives 228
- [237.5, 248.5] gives 244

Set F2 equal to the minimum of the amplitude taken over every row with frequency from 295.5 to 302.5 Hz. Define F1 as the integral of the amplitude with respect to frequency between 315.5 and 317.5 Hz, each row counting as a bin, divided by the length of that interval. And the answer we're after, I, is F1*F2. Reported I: 797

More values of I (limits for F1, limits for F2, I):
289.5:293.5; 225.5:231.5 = 761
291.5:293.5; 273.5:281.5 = 783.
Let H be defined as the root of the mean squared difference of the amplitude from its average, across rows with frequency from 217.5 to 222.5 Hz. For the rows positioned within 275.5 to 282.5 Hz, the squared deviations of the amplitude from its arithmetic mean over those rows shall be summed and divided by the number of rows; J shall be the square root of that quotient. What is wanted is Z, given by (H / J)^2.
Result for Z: 0.9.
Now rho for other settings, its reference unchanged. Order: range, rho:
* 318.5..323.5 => 320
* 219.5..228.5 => 220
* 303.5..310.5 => 304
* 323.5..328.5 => 328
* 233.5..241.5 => 240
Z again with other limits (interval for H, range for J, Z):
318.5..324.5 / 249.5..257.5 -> 1.6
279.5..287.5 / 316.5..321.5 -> 0.5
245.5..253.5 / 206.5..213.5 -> 4.1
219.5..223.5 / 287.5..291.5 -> 1.4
